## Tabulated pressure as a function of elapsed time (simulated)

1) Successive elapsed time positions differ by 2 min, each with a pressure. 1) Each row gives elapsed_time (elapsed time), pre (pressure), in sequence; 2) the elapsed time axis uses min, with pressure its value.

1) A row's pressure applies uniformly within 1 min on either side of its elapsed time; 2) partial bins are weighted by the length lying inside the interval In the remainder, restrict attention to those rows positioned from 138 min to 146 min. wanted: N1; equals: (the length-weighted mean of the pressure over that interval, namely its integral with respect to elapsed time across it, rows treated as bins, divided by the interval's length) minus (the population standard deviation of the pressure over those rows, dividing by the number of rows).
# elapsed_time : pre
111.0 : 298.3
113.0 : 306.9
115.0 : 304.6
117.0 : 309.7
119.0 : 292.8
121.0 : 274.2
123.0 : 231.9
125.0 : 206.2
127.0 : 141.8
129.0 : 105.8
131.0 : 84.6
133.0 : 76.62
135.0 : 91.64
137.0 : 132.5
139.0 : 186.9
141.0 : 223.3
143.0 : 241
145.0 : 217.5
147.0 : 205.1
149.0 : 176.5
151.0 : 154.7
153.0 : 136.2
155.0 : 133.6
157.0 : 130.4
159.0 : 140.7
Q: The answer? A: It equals 198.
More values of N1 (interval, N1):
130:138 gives 75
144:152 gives 164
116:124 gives 248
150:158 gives 129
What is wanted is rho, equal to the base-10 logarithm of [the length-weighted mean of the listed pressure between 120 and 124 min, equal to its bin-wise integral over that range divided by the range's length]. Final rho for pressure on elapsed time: 2.40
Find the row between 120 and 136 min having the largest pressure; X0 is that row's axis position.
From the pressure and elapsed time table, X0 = 121.0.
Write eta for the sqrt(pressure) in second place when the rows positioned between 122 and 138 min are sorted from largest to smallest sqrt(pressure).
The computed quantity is 14.4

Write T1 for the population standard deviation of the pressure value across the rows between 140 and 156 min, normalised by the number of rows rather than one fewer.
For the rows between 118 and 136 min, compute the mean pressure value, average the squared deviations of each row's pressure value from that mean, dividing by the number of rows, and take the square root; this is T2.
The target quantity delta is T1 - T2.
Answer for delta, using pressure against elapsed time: -41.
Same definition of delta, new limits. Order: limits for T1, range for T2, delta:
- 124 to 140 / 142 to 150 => 22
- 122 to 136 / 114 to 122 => 44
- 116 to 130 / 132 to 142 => 16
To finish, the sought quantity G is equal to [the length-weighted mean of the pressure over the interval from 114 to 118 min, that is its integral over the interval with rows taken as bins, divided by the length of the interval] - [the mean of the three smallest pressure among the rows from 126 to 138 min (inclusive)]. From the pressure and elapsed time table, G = 223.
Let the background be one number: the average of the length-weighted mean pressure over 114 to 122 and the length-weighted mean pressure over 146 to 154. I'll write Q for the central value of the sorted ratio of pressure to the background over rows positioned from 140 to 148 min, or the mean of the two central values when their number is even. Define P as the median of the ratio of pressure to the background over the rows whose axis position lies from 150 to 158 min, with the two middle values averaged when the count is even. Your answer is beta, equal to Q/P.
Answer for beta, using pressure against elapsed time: 1.63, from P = 0.58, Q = 0.95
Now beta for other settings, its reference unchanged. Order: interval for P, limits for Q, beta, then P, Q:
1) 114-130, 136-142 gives 0.74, 1.09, 0.81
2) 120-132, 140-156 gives 1.10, 0.75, 0.82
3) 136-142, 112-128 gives 1.52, 0.81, 1.22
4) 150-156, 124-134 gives 0.78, 0.59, 0.46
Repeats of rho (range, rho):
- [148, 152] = 2.22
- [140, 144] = 2.37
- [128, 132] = 1.98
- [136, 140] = 2.20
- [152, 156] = 2.13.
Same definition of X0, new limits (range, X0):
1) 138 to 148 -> 143.0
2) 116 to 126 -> 117.0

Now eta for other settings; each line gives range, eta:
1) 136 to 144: 14.9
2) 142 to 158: 14.7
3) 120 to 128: 15.2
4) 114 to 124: 17.5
